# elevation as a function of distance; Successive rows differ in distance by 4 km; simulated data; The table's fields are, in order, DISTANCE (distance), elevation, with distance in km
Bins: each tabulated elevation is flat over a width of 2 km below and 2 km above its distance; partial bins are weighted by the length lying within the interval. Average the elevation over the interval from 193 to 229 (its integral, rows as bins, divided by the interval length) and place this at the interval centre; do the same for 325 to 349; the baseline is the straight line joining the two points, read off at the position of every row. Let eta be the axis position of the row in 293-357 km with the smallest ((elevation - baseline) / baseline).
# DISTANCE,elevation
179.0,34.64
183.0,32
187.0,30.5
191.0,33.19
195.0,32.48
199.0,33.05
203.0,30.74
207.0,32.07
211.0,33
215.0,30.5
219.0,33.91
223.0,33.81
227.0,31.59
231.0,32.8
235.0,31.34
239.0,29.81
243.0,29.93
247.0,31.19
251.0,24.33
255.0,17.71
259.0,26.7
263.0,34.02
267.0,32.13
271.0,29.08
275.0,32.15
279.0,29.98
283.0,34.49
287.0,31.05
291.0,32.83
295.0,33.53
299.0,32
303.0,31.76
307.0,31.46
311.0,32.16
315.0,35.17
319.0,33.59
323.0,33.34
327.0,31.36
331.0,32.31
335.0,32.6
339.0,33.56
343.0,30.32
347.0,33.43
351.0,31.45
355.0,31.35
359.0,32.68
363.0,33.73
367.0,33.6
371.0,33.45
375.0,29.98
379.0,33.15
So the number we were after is 343.0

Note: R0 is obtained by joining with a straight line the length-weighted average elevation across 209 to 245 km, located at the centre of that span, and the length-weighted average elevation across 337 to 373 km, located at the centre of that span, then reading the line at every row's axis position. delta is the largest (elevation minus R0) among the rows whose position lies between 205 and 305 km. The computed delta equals 2.30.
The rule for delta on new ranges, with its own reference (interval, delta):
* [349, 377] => 1.06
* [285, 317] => 2.79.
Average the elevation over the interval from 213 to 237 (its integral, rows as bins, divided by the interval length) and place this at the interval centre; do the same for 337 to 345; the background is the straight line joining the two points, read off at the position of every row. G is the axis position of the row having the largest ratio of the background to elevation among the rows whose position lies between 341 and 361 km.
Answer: 343.0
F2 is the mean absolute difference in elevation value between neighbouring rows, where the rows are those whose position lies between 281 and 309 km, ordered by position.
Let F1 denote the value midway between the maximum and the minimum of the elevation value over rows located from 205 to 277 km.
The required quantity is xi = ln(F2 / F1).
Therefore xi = -2.97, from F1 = 25.9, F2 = 1.3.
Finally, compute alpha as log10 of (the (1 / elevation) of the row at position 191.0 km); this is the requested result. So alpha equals -1.52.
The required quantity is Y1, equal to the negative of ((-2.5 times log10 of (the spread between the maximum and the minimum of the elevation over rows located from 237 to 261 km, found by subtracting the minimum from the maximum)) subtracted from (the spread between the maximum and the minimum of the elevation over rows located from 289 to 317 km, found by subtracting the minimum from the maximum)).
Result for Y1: -6.5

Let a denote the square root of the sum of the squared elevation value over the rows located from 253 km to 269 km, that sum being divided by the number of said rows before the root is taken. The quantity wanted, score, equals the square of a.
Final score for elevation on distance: 804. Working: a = 28.4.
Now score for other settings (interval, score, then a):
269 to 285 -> 992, 31.5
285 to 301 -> 1048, 32.4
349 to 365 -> 1044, 32.3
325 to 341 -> 1054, 32.5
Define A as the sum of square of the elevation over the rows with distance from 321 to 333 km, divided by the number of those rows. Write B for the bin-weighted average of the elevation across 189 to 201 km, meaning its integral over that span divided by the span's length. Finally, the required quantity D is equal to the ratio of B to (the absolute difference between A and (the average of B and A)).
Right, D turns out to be 0.065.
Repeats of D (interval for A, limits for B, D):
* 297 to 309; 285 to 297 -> 0.067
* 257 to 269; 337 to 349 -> 0.069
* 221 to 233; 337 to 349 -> 0.062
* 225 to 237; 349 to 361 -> 0.065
